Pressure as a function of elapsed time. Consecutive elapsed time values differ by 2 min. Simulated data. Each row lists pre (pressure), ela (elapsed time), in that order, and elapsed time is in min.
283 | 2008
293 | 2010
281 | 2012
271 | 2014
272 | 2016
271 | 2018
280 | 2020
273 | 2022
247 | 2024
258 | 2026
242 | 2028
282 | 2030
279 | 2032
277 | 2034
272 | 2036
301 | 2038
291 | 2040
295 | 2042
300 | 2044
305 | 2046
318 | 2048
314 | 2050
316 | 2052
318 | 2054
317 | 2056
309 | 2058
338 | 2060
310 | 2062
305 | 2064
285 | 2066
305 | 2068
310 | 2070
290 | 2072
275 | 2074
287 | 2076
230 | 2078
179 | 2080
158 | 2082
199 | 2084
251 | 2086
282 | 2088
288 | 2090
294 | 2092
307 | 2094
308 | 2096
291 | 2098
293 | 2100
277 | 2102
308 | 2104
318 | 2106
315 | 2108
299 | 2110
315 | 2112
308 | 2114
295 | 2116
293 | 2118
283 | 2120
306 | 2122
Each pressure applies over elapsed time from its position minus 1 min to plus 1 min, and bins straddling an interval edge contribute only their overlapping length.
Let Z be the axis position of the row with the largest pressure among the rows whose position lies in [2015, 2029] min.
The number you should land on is 2020 min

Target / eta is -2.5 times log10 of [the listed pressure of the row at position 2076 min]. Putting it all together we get -6.14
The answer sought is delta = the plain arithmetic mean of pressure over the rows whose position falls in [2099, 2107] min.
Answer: 299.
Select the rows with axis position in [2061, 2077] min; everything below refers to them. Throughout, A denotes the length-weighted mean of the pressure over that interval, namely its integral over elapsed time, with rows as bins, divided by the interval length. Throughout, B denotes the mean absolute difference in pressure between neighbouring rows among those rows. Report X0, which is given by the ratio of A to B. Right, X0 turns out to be 21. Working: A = 296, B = 13.9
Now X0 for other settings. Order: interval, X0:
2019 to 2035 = 18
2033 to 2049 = 29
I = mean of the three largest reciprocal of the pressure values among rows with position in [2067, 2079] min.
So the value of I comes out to 0.0038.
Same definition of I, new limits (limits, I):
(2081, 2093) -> 0.0051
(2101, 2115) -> 0.0034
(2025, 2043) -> 0.0039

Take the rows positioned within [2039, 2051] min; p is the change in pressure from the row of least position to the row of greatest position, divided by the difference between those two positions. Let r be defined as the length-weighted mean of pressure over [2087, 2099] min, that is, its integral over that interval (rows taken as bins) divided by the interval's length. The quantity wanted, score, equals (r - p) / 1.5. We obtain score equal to 195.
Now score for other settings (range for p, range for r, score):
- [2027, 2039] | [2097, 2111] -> 196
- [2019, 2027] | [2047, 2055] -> 213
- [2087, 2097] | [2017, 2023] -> 181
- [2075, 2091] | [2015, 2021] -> 183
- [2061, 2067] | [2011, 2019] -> 187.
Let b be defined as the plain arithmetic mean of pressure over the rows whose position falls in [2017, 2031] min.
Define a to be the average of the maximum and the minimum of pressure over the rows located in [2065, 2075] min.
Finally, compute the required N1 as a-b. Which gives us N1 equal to 28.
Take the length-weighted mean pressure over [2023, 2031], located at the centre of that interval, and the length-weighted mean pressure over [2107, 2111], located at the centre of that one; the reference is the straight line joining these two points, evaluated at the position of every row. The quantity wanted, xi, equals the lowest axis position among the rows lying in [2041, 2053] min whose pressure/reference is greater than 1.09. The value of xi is 2042 min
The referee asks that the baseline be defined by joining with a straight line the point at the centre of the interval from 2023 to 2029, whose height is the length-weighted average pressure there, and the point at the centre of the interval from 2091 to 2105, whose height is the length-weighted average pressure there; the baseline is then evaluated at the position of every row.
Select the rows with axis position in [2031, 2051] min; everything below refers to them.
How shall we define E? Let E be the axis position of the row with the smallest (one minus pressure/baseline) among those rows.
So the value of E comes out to 2048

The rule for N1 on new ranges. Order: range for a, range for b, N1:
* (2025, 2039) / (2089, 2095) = -25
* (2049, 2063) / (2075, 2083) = 110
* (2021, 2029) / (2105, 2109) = -59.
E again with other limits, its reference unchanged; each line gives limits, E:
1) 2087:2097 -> 2094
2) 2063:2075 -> 2070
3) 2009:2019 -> 2010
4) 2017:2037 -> 2020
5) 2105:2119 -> 2106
